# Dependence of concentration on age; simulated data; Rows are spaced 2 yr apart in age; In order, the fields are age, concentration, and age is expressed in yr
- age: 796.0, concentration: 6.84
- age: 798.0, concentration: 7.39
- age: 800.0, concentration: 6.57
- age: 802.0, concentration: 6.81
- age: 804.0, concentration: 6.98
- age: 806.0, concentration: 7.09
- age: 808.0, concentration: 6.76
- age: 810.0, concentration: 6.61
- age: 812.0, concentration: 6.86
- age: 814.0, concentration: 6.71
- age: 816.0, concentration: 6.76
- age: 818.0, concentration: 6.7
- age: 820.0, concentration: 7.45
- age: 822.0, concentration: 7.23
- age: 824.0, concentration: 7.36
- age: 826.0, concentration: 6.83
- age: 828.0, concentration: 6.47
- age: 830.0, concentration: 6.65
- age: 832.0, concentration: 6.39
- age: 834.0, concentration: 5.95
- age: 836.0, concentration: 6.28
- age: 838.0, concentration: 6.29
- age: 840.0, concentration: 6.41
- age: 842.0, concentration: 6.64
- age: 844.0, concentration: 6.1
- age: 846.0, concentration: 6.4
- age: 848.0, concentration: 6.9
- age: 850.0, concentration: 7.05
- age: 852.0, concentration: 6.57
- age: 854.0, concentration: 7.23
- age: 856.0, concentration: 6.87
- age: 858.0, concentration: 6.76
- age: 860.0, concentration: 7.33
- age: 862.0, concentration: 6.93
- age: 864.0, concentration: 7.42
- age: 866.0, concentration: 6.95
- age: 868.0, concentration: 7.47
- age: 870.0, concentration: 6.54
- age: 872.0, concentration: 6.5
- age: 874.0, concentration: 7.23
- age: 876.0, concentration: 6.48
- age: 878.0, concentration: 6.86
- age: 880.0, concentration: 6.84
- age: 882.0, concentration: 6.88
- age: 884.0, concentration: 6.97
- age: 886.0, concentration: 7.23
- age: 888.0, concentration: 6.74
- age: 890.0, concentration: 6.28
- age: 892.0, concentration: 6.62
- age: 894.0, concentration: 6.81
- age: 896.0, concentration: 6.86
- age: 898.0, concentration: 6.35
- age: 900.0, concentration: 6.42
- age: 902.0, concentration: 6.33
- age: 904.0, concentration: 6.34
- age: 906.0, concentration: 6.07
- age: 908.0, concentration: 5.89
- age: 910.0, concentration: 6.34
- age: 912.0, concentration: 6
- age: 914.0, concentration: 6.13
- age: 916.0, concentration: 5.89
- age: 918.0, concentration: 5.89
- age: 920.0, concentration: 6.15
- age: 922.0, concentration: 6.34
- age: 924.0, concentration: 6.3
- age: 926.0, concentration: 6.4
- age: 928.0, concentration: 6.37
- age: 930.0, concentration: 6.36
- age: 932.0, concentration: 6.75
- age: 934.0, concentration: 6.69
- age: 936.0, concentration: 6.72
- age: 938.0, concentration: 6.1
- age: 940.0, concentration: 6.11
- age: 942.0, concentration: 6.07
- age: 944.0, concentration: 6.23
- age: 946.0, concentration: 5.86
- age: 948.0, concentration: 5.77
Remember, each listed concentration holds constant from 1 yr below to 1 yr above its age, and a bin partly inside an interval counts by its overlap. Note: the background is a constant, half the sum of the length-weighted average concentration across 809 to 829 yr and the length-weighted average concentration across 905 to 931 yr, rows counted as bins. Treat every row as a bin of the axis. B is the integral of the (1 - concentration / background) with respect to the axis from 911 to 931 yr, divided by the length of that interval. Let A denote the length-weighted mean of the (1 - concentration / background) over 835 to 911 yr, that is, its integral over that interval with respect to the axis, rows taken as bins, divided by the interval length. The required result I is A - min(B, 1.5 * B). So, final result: -0.08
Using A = -0.02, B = 0.053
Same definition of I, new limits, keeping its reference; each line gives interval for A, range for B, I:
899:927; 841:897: 0.12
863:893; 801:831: 0.03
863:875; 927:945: -0.10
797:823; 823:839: -0.06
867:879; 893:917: -0.09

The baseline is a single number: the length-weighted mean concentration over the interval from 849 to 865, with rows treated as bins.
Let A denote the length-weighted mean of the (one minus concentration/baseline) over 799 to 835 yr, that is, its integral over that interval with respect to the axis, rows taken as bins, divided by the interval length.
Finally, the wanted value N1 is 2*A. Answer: 0.066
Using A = 0.033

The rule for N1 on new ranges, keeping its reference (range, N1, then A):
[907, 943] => 0.219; 0.110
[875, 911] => 0.127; 0.064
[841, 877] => 0.047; 0.024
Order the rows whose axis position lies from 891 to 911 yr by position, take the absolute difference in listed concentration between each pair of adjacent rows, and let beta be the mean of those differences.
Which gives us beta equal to 0.20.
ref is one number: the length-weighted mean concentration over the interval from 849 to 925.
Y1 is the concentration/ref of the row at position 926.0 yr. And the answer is 0.97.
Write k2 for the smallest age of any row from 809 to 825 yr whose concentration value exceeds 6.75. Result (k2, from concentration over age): 812.0 yr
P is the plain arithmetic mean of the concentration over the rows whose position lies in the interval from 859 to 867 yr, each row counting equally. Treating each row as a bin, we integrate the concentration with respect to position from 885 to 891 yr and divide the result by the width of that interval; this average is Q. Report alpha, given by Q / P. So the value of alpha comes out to 0.94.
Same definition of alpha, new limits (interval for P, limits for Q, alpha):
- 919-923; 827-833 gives 1.04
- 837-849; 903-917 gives 0.94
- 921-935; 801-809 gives 1.07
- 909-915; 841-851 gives 1.07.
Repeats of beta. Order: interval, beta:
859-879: 0.52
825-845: 0.27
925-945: 0.15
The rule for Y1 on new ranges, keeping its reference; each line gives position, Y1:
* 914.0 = 0.92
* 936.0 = 1.01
